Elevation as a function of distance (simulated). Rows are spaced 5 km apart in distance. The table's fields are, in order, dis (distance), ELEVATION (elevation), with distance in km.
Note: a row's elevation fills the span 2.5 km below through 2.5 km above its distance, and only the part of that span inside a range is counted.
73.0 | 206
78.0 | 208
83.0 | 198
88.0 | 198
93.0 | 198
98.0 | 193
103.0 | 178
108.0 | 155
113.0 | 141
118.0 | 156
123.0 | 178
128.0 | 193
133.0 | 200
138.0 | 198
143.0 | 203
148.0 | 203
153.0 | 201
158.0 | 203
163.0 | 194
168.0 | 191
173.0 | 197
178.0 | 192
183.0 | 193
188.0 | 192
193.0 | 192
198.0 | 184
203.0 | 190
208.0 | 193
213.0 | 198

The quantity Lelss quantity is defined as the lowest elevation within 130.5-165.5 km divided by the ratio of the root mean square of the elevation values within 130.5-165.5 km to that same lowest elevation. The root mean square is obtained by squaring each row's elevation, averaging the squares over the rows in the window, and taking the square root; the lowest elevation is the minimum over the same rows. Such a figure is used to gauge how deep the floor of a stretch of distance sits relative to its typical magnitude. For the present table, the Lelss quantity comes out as 188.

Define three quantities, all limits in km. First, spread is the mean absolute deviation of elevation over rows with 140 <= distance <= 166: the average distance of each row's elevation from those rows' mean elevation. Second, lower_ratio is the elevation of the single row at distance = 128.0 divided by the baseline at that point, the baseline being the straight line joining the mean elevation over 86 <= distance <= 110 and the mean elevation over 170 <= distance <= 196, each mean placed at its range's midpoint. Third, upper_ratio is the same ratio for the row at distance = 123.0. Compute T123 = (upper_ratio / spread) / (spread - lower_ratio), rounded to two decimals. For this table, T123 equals 0.21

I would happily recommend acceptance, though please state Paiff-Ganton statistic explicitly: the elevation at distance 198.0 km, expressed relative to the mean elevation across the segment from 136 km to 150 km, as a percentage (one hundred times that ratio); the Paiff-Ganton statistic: 91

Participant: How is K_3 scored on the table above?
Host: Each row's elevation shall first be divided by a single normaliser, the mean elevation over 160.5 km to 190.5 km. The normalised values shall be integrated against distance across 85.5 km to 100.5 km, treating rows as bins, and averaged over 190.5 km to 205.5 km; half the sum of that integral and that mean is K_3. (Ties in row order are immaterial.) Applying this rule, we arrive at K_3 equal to 8.11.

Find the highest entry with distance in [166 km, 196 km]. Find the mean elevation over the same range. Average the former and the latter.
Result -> 195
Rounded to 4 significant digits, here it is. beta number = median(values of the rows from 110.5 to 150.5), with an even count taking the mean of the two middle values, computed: 195.5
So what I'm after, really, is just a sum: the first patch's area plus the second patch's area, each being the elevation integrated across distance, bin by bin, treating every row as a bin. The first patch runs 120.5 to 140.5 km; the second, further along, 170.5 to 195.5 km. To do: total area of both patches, 8675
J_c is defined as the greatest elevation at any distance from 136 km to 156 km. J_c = 203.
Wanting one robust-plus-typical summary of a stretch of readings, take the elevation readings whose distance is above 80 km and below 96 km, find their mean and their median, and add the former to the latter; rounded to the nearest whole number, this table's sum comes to 396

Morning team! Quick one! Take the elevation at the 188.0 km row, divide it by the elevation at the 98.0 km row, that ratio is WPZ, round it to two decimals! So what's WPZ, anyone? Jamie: 0.99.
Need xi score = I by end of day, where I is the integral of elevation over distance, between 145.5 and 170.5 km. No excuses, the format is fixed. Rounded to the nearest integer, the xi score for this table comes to 4960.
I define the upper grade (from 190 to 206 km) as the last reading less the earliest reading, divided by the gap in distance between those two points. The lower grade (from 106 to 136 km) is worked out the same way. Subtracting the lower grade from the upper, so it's -2.0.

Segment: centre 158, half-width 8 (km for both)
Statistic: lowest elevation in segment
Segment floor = 194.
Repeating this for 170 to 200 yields 184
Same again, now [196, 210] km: 184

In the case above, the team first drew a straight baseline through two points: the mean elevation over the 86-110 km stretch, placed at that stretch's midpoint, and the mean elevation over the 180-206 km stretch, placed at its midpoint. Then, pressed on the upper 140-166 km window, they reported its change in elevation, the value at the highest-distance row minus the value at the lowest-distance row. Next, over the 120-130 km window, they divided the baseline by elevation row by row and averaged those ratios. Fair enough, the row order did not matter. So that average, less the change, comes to 10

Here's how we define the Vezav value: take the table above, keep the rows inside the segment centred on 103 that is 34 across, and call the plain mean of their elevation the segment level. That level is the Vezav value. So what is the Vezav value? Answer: 174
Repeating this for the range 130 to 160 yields 201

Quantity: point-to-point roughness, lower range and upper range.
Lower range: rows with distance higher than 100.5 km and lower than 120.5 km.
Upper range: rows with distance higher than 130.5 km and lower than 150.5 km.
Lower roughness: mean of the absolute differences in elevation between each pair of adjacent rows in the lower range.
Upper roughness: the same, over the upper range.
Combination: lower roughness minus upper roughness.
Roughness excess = 15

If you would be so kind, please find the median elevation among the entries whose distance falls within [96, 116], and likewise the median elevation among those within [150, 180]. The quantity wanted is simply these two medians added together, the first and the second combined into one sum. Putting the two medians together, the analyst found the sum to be 362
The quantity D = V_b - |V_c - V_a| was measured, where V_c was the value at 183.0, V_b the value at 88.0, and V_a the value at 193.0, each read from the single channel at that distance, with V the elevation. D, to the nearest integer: 197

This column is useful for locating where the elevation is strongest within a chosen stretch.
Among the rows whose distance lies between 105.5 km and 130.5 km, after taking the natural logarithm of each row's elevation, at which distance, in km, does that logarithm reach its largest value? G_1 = 128.0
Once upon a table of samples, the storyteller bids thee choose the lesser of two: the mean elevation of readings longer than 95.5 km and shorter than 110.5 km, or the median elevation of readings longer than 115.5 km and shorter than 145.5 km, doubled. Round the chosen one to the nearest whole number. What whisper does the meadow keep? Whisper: 175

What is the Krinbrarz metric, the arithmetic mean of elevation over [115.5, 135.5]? 182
